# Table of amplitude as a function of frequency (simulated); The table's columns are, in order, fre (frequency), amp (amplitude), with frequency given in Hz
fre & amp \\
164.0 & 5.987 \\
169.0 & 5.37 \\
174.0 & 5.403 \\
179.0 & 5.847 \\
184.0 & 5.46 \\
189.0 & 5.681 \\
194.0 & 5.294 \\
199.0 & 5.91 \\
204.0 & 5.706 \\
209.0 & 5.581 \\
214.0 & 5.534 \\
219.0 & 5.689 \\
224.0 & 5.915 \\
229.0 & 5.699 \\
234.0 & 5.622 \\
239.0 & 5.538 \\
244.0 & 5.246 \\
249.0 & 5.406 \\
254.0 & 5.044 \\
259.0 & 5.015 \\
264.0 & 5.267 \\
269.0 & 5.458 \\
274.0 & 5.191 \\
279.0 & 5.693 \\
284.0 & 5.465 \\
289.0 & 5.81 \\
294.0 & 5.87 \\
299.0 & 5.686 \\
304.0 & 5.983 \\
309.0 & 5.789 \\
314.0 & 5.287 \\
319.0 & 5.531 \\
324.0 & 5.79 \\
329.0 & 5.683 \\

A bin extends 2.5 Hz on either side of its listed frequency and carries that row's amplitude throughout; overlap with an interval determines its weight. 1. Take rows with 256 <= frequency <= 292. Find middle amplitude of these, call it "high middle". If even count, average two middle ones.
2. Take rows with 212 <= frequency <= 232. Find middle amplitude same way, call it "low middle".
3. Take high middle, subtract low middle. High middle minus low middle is -0.24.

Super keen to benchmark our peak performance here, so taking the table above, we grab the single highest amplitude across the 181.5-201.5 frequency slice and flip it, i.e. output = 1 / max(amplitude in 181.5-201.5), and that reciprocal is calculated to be 0.169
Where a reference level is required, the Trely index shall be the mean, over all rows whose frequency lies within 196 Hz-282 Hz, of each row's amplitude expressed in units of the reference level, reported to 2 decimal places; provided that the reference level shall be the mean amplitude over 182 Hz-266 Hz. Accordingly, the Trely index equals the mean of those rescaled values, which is 1.00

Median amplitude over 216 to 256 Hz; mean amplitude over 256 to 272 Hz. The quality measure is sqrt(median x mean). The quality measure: 5.41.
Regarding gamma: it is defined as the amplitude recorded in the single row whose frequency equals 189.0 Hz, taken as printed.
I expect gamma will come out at 5.681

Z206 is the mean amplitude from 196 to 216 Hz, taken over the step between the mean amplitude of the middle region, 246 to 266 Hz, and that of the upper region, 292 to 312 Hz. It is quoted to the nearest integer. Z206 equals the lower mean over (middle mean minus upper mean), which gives -9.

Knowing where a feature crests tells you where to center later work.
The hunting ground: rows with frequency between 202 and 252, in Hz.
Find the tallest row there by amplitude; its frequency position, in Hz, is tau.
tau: 224.0 Hz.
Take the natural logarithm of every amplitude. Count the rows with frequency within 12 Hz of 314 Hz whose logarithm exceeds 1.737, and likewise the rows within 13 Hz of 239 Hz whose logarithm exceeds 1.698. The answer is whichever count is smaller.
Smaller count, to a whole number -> 3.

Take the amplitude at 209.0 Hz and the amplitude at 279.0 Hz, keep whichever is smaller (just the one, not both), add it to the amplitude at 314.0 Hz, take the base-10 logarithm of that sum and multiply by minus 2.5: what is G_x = -2.590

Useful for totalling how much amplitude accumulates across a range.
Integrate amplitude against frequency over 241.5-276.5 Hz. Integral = 183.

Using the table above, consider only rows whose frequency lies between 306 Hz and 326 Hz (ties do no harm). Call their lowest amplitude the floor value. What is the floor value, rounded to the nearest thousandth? 5.287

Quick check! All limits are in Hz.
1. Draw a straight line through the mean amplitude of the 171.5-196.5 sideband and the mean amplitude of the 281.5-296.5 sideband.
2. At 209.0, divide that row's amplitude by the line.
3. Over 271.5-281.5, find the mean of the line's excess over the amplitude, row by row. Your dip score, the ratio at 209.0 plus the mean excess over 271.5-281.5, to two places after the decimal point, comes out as 1.25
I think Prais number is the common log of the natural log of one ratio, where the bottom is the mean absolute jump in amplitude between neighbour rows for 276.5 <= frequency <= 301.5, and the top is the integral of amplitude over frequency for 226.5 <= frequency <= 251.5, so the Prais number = 0.814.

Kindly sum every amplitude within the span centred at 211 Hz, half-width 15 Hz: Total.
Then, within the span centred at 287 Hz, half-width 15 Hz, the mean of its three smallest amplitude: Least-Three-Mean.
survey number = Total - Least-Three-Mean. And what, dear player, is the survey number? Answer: 28.9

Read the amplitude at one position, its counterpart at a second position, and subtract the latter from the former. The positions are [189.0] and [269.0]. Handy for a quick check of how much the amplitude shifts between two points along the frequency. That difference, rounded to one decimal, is 0.2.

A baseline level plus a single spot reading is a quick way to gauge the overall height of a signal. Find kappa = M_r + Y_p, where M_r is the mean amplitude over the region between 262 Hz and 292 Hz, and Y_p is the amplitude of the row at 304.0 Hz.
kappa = 11.5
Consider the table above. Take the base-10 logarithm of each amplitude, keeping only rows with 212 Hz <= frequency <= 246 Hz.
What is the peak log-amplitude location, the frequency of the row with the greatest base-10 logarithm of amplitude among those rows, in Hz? 224.0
